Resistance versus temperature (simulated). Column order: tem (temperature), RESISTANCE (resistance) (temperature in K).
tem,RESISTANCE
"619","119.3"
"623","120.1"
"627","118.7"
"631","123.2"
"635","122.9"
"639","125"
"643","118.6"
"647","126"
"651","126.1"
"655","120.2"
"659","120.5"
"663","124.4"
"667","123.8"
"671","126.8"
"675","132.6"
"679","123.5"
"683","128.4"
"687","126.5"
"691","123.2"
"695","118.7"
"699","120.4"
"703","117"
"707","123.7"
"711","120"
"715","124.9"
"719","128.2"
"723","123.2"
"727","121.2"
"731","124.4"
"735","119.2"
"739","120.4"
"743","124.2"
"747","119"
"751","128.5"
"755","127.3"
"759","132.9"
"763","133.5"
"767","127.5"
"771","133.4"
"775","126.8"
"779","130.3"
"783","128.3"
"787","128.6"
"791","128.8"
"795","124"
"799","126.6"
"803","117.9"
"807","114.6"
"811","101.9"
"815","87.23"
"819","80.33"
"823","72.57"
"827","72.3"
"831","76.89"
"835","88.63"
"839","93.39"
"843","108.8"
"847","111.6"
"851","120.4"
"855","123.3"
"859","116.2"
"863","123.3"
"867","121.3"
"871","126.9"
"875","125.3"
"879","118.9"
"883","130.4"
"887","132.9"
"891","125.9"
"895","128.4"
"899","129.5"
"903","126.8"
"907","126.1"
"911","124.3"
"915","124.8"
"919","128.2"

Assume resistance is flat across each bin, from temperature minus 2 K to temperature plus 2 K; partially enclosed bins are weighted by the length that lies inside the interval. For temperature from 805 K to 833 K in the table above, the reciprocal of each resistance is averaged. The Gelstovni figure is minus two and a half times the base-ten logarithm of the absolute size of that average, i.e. 4.81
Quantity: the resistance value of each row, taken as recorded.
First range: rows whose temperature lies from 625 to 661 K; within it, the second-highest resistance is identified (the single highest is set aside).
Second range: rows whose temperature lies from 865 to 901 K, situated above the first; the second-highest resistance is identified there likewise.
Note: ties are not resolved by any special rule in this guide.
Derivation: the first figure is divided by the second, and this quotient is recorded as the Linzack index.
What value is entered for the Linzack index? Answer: 0.97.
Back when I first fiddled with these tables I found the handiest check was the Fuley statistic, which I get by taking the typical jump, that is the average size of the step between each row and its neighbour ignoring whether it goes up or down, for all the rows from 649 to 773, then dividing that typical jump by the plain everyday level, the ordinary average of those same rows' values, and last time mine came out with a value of 0.032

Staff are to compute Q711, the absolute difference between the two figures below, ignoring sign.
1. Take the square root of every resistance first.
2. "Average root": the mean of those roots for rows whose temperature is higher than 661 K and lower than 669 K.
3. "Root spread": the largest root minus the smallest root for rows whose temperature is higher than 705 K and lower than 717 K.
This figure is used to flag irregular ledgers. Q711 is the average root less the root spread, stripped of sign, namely 10.9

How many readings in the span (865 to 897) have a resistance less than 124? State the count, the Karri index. 2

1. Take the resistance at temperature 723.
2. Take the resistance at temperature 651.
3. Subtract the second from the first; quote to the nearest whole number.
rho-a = -3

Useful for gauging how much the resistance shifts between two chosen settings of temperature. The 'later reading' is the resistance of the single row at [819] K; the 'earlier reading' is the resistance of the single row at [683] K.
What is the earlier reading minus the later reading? 48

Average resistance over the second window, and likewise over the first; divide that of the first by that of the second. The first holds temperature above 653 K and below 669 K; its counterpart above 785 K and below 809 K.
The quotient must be 0.99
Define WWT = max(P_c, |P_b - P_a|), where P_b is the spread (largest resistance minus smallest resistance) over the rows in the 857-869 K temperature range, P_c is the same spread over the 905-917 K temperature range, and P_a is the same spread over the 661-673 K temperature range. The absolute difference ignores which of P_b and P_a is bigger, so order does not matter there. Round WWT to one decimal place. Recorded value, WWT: 4.1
